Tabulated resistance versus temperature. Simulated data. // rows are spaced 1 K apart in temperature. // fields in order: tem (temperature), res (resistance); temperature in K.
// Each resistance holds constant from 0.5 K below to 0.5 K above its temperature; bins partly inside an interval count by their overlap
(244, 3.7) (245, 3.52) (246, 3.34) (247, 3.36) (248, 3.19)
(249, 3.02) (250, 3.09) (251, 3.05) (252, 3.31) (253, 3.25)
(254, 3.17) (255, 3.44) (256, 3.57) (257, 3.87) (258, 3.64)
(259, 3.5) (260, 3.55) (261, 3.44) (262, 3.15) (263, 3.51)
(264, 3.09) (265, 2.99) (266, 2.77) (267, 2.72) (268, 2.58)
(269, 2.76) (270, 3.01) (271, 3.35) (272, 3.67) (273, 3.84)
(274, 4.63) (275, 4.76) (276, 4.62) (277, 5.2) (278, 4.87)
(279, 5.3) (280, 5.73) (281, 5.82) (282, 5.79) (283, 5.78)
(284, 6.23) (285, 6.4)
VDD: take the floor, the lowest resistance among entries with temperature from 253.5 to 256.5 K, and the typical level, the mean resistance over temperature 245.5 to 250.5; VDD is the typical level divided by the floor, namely 1.01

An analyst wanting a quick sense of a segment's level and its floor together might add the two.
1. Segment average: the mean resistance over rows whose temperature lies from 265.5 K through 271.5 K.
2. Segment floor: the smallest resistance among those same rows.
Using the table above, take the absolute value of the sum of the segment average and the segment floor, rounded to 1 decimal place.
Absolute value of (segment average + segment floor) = 5.4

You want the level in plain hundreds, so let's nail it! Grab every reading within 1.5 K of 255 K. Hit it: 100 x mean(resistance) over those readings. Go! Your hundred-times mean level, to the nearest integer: 339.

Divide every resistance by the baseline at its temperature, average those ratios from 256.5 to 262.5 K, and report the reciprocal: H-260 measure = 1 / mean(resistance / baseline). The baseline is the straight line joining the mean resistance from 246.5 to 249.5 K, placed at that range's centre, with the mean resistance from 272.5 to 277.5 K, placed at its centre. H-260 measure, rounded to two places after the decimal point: 1.07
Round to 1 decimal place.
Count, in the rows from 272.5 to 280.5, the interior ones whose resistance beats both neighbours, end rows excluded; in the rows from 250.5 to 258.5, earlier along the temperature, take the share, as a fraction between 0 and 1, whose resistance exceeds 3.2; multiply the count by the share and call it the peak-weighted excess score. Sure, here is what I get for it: 1.5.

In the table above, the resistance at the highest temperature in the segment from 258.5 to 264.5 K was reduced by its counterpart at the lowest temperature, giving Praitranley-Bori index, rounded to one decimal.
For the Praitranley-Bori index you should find -0.4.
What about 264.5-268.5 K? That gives -0.4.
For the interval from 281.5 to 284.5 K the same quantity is 0.4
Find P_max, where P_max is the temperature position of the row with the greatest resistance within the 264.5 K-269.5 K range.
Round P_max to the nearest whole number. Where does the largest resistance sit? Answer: 265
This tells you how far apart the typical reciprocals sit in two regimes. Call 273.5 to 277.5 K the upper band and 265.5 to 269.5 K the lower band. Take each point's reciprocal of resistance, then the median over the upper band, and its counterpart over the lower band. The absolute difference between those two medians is 0.15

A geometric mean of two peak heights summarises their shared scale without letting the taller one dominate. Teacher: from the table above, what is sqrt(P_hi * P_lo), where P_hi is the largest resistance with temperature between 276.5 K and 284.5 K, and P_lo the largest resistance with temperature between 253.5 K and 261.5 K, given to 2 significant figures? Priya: 4.9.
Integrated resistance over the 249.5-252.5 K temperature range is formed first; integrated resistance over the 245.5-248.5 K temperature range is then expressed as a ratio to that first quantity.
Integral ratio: 1.05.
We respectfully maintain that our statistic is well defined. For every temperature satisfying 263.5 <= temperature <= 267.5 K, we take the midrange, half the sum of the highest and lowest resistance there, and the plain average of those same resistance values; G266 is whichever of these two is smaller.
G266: 2.9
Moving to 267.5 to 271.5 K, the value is 2.9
